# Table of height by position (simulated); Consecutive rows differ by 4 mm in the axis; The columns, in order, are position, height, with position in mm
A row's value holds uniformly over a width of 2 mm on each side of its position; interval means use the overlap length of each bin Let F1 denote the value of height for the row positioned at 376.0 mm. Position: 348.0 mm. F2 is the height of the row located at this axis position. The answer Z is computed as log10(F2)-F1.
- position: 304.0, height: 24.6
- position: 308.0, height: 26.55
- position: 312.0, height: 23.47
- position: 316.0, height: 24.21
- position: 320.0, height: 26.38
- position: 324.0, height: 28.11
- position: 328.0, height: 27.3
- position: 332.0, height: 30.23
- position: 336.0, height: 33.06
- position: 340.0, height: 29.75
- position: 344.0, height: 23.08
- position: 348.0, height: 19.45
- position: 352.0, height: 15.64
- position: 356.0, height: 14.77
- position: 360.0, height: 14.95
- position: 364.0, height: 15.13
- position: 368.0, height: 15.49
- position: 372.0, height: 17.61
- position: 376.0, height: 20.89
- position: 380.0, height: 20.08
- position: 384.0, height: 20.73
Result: -20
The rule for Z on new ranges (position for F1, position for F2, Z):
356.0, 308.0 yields -13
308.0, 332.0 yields -25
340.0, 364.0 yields -29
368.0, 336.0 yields -14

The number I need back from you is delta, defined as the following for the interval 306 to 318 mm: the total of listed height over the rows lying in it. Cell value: 74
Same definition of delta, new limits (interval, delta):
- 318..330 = 82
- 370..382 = 59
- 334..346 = 86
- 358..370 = 46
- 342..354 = 58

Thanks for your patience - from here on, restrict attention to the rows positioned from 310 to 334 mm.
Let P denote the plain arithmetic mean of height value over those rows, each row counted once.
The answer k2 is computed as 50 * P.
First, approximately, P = 27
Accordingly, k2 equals 1331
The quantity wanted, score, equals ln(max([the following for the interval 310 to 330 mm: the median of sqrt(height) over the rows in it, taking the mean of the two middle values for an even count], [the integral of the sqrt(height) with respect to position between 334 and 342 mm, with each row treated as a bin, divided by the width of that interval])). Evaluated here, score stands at 1.72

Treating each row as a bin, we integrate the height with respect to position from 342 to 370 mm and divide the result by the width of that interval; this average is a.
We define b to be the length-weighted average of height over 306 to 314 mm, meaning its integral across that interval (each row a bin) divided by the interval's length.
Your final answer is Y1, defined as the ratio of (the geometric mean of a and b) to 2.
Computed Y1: 10.3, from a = 16.9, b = 25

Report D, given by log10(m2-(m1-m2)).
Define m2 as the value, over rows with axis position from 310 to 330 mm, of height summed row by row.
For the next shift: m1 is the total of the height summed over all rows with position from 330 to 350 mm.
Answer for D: 2.09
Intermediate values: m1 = 136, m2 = 129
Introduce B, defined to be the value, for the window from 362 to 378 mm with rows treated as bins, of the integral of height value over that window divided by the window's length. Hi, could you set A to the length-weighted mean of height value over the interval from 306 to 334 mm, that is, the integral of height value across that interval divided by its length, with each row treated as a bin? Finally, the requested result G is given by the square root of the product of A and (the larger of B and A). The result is 27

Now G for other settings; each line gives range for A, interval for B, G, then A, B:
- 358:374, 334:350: 20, 16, 26.3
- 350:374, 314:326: 20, 16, 26.2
